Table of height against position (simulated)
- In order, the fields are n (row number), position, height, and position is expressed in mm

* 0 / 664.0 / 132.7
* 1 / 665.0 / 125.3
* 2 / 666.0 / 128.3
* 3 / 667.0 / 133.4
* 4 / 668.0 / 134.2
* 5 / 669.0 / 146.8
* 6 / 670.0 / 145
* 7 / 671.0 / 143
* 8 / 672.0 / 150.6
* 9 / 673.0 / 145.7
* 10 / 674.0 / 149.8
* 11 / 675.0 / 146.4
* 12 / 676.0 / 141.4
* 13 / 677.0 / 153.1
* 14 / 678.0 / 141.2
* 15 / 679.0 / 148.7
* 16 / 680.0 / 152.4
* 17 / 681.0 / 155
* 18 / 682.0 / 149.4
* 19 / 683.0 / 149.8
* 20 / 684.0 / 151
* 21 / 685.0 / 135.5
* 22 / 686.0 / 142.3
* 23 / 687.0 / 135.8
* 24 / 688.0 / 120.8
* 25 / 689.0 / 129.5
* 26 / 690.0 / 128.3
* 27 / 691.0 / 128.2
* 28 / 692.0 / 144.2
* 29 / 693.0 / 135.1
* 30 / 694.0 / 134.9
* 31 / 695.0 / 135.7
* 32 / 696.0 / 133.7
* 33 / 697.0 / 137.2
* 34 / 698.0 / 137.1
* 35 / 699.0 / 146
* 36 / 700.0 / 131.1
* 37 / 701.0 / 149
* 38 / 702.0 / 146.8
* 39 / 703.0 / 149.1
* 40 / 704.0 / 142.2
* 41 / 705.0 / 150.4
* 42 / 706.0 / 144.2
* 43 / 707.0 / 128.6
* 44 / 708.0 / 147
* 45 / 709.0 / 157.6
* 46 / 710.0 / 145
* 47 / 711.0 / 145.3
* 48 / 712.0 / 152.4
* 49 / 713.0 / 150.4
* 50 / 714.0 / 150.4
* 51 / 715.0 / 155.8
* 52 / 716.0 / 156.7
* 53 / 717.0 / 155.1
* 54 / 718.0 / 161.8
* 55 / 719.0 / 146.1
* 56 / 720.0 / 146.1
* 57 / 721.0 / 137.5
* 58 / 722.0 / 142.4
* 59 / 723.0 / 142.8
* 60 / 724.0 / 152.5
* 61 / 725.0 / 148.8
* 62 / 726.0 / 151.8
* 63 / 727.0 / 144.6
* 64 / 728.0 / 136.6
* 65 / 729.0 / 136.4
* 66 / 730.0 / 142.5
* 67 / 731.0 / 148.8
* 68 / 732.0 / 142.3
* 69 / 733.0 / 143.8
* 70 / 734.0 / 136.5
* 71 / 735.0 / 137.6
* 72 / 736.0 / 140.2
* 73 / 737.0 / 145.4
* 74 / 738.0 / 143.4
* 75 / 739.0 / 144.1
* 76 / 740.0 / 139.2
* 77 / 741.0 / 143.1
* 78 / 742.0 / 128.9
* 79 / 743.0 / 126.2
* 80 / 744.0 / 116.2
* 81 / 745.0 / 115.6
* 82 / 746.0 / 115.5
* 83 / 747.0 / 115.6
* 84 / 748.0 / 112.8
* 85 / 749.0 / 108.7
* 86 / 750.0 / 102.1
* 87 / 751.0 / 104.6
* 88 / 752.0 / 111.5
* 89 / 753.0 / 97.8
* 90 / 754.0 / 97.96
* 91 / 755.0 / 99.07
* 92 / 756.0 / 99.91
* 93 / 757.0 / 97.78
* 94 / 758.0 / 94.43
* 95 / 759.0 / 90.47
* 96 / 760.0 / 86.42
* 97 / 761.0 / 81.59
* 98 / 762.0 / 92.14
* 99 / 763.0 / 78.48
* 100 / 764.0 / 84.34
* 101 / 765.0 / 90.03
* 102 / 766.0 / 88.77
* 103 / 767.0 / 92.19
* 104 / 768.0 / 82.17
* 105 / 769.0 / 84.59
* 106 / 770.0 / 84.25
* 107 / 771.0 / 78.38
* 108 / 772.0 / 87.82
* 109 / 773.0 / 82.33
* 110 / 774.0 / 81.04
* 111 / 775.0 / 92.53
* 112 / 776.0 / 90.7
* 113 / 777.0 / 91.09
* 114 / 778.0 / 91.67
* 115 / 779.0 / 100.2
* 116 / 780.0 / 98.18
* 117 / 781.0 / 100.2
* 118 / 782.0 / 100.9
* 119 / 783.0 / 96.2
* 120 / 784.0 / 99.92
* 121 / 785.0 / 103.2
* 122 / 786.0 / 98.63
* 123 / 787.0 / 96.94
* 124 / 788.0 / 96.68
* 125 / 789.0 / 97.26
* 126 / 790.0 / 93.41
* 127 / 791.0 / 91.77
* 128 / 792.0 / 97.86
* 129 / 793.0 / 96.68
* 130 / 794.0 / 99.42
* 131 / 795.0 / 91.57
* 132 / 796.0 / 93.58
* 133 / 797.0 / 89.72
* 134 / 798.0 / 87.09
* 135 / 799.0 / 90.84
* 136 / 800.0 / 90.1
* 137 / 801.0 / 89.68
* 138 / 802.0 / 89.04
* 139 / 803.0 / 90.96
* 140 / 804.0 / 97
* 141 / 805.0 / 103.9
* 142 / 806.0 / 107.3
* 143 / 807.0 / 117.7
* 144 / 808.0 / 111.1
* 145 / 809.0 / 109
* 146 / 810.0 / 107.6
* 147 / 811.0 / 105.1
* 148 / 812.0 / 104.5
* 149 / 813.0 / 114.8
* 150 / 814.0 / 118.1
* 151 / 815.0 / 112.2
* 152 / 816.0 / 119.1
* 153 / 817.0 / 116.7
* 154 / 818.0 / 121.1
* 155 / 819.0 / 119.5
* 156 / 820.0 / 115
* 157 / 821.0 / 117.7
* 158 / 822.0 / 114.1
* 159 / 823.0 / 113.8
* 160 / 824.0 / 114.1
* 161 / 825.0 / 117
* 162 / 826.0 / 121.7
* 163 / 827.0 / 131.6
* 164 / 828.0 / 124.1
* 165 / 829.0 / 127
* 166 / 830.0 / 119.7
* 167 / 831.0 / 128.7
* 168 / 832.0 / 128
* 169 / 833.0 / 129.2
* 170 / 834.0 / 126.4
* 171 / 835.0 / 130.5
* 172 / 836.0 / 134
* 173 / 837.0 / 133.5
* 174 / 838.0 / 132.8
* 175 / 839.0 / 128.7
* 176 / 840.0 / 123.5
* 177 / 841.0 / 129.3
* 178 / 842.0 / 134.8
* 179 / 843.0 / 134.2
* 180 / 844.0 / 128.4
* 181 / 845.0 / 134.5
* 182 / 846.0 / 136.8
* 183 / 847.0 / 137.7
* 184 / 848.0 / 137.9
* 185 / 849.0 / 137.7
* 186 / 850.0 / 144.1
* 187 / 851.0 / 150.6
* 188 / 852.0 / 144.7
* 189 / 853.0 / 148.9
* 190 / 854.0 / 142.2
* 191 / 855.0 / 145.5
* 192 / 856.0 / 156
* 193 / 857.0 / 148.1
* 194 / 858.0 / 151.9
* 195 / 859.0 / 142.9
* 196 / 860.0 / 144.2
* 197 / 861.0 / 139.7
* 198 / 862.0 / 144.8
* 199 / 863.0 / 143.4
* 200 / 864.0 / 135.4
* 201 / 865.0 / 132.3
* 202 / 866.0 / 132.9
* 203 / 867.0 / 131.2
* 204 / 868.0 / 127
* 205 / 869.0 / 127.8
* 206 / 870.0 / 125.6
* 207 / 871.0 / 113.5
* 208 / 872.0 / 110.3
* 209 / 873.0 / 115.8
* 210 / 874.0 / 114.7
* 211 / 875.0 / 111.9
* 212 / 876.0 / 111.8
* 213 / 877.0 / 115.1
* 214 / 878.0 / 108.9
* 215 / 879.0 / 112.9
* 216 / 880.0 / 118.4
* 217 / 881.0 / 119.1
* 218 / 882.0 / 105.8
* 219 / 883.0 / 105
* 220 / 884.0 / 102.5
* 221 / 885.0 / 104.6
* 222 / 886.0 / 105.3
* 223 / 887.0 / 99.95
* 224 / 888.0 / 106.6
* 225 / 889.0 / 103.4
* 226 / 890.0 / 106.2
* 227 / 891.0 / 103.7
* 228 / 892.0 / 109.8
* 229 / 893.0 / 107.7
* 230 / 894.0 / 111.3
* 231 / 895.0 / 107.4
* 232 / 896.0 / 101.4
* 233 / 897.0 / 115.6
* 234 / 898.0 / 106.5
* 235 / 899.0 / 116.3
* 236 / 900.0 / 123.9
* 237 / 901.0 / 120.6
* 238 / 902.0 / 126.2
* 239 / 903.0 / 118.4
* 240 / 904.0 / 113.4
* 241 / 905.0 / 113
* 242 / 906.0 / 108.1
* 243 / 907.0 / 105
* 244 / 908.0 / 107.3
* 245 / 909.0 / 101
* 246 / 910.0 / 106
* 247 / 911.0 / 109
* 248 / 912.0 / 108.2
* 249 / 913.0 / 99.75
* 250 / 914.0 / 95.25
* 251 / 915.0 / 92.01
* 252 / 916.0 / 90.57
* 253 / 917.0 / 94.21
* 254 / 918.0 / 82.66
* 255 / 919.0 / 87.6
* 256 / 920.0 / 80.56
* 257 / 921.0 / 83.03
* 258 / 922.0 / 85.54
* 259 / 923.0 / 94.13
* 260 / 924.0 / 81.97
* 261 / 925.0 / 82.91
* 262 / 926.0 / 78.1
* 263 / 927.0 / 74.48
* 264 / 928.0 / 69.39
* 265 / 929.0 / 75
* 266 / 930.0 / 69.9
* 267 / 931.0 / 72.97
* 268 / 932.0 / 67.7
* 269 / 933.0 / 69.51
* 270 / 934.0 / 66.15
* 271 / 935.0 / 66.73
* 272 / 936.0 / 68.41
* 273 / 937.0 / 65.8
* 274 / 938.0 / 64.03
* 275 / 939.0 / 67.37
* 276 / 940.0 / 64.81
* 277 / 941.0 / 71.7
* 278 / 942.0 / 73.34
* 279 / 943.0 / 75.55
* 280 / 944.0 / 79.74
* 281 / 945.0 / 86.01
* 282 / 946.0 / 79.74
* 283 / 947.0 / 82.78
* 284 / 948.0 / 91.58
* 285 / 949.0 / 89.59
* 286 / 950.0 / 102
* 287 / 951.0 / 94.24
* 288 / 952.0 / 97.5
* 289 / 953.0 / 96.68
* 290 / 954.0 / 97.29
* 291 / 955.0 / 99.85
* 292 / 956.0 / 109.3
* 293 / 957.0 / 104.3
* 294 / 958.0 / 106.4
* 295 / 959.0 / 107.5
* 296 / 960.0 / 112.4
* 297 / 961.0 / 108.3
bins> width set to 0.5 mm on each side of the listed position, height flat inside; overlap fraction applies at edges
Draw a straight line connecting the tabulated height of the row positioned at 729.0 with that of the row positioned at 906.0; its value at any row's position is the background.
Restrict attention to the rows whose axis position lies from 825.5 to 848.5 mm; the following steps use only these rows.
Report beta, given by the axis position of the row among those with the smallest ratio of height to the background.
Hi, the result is 830.0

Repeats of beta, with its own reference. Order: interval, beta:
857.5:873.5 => 872.0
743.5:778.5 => 763.0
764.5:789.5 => 771.0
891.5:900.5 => 896.0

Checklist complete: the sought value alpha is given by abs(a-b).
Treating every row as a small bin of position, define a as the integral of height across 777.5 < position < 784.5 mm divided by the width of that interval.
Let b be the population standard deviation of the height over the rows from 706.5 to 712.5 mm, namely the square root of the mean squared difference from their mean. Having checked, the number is 89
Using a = 98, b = 9.0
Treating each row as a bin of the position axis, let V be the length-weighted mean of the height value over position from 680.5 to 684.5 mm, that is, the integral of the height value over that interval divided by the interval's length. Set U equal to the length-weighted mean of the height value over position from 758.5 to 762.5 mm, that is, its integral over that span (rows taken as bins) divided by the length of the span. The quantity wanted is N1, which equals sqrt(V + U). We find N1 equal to 15.5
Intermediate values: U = 88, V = 151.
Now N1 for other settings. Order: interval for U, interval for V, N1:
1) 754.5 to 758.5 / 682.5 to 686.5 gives 15.6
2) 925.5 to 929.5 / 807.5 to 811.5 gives 13.5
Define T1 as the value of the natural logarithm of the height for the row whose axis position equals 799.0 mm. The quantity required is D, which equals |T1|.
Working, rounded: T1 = 4.5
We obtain 4.5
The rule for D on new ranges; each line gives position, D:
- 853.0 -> 5.0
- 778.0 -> 4.5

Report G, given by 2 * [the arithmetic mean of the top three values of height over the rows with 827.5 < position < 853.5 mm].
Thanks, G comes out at 296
